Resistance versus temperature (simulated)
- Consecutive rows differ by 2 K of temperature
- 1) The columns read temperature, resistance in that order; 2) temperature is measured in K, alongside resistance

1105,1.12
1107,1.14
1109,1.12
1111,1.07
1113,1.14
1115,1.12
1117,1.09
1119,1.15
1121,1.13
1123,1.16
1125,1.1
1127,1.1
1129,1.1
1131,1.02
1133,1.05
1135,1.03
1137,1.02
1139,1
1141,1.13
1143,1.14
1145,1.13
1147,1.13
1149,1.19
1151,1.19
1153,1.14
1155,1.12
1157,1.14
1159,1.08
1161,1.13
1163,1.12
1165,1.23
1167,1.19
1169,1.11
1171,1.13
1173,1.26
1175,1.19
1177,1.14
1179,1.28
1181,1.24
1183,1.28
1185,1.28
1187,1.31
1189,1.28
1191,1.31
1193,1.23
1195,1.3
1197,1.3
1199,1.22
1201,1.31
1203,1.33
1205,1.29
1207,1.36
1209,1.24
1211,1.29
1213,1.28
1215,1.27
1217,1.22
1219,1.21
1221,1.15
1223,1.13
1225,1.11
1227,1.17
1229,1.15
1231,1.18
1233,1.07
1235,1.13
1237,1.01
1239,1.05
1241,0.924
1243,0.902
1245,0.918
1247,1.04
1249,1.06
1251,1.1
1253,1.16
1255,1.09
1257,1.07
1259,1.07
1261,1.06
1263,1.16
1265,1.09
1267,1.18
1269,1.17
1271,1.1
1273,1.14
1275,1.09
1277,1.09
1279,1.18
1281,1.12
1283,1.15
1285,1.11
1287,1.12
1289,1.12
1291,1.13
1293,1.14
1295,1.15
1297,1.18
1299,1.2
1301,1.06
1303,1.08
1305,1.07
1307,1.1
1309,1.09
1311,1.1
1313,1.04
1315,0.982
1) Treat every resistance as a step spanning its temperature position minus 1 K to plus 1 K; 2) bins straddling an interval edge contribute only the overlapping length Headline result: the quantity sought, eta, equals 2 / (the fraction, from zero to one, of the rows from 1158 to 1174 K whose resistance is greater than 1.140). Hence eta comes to 5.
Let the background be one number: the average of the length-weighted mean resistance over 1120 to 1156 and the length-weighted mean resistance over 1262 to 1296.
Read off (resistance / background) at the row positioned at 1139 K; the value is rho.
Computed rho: 0.89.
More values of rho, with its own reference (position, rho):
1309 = 0.97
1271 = 0.98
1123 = 1.04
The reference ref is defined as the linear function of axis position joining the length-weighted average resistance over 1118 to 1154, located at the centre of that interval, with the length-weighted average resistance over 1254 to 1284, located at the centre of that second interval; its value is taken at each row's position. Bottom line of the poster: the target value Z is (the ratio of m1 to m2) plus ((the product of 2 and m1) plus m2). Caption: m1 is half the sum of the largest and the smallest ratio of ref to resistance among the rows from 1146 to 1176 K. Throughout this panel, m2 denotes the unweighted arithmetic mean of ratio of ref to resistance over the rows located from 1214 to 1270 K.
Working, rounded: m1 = 0.95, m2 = 1.02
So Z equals 3.86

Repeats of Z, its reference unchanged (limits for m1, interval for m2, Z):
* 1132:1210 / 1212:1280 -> 3.89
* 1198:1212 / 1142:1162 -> 3.59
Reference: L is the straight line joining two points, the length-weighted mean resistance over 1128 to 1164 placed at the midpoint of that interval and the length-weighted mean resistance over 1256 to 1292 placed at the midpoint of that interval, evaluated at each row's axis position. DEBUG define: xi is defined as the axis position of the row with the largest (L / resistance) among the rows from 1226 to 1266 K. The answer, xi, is 1243 K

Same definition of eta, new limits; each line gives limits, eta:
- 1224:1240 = 5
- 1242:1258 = 16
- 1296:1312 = 8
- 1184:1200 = 2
